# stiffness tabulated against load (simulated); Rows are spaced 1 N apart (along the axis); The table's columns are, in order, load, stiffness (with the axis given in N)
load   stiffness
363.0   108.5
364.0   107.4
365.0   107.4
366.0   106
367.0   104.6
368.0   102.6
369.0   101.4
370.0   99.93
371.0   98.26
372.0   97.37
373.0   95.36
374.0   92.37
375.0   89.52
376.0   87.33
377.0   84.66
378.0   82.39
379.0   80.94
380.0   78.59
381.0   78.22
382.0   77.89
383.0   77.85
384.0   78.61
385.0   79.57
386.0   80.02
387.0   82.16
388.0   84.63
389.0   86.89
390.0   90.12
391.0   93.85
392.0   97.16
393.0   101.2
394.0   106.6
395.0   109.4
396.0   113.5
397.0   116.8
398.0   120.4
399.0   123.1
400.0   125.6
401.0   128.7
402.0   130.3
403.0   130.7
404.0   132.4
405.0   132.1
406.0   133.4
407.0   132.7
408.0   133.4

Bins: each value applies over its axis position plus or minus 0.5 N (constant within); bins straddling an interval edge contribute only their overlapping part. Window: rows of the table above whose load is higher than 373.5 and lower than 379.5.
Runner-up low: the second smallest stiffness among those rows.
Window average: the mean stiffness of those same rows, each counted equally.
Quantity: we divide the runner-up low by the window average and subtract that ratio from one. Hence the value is 0.044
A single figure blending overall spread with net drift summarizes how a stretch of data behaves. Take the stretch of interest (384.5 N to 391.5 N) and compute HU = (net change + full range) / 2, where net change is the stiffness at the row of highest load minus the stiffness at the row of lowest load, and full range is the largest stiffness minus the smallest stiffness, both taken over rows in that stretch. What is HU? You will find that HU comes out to 14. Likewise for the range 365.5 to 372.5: 0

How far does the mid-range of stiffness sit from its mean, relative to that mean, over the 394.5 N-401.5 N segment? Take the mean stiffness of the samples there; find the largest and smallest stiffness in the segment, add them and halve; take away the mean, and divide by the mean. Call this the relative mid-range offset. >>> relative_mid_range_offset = -0.0050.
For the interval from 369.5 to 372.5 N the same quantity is 0.0013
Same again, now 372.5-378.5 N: 0.0030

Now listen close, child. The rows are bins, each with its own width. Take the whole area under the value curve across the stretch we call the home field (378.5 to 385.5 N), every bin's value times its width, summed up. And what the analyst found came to 552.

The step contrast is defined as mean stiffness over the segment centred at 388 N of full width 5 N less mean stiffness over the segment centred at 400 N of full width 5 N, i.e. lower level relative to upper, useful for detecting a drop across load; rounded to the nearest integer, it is -41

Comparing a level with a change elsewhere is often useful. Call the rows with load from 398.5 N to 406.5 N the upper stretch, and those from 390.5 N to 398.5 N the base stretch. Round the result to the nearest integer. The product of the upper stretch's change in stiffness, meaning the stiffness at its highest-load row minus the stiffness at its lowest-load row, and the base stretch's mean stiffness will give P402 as 1106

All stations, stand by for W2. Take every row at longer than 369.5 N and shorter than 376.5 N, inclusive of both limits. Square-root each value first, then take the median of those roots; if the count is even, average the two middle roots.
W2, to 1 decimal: 9.8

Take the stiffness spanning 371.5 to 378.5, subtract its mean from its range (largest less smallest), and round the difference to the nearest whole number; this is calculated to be -75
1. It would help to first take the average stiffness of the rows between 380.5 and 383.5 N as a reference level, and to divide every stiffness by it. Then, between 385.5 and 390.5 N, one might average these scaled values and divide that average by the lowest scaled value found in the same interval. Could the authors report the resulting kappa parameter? 1.06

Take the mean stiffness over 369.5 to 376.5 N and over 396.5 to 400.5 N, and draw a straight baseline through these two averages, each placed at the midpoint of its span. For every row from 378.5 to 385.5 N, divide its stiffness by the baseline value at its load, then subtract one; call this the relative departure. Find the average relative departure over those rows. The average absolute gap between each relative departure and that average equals 0.017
